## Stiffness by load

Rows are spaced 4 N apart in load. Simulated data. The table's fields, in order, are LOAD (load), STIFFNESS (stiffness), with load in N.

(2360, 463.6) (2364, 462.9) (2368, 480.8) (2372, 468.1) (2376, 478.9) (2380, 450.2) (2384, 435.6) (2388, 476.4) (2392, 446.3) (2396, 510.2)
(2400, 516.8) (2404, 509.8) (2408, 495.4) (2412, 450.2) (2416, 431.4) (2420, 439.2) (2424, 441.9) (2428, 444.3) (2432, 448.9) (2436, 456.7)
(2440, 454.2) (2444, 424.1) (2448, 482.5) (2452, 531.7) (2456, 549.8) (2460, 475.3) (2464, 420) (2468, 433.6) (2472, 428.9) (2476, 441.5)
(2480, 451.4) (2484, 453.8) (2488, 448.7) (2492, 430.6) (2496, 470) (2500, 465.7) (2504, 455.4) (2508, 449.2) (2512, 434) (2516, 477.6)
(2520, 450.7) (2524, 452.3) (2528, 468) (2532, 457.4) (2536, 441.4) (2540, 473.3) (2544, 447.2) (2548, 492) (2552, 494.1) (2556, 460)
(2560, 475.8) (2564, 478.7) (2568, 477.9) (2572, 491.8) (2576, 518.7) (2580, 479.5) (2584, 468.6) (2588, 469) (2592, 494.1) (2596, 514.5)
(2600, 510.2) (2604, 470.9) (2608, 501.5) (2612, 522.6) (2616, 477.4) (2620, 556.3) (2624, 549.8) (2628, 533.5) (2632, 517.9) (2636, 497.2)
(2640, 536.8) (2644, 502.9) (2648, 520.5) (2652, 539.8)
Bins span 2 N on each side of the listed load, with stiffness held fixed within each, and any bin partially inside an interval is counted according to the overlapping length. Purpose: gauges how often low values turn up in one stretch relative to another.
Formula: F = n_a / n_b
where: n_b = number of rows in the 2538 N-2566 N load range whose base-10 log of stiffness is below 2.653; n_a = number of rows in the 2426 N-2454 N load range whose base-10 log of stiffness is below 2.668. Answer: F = 5.0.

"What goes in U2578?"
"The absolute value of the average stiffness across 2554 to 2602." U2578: 487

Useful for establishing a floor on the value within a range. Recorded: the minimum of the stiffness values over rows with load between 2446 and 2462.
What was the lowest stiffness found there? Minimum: 475.3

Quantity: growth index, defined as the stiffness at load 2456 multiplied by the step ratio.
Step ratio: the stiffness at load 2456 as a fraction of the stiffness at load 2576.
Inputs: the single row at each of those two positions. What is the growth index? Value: 583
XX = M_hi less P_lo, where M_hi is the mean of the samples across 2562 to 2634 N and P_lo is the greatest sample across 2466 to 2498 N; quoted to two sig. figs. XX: 32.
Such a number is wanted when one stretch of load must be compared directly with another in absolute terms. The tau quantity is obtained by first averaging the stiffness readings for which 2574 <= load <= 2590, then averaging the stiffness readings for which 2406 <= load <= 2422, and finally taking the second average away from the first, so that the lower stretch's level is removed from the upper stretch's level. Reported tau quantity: 30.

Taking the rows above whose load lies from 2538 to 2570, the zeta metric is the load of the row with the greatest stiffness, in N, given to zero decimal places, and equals 2552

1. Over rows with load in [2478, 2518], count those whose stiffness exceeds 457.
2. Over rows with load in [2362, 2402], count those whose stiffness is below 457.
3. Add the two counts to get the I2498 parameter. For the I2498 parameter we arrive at 6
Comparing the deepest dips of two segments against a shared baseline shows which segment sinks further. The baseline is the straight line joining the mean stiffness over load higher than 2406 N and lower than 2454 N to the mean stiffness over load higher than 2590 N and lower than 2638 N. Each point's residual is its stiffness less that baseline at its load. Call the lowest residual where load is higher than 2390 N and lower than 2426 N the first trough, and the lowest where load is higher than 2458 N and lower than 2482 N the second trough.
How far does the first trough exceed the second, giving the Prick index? 25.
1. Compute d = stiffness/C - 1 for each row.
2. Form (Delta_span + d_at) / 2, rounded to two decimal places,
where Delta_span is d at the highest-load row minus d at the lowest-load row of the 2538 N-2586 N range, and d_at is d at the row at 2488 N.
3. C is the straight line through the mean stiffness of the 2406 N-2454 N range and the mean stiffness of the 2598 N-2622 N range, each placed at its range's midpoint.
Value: -0.04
